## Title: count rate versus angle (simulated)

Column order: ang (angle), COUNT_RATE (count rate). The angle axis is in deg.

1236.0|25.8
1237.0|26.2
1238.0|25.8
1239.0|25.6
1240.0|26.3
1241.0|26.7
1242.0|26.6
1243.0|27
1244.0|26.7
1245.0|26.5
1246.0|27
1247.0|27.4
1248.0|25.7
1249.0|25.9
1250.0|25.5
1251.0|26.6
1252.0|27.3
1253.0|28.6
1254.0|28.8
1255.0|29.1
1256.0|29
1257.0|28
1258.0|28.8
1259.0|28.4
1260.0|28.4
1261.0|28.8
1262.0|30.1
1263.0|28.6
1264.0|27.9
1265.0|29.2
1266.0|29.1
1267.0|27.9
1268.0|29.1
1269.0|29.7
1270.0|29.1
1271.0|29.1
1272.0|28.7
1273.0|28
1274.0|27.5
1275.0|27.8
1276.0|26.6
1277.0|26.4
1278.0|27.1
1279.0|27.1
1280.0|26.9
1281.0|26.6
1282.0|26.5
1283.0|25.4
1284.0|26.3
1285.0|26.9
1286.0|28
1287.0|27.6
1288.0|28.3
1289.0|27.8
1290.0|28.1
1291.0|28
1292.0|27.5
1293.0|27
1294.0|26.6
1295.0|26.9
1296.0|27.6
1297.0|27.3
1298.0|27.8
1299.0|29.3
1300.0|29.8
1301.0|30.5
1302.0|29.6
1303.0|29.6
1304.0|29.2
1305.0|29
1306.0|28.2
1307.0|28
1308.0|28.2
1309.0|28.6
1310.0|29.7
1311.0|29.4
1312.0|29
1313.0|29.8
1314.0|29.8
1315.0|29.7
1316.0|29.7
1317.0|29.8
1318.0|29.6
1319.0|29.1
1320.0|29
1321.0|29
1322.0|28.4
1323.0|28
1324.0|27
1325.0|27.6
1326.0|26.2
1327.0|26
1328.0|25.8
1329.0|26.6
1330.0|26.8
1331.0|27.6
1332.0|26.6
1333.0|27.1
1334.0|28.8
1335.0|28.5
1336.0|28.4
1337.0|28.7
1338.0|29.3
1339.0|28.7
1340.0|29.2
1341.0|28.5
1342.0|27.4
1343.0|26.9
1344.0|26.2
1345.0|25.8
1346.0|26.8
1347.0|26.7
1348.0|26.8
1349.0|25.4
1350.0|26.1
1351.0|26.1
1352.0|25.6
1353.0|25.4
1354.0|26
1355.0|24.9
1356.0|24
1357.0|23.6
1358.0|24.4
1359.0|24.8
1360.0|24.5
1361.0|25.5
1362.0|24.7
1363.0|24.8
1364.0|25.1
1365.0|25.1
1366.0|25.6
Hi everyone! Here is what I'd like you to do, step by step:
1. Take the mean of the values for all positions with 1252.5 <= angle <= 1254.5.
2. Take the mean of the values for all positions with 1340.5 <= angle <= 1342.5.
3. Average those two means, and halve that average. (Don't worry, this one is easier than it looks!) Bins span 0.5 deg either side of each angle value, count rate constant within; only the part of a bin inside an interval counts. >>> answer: 14.2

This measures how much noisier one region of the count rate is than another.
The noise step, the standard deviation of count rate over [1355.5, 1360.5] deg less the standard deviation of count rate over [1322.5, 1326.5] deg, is -0.3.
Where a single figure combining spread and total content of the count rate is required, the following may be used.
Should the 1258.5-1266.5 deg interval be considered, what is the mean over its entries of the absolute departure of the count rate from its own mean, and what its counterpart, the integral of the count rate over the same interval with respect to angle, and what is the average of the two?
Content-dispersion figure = 115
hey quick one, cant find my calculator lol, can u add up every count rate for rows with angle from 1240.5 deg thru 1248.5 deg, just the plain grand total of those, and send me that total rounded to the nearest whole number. 214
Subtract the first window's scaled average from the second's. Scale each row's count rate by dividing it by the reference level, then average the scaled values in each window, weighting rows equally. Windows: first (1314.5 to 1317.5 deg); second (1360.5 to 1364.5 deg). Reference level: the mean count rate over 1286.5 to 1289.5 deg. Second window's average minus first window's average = -0.169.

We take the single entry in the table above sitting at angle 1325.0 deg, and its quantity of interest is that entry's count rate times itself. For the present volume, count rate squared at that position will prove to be 762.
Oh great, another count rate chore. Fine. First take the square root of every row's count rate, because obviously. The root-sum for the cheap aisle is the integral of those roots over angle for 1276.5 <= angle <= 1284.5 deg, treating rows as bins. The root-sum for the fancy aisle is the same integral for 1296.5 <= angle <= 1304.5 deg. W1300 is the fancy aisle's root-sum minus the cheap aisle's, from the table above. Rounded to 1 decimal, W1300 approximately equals 2.0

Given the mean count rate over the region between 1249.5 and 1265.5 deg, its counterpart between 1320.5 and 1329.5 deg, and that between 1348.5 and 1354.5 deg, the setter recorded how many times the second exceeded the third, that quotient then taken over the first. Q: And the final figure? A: 0.037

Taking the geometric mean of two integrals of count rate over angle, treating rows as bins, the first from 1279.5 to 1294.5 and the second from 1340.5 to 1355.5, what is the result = 401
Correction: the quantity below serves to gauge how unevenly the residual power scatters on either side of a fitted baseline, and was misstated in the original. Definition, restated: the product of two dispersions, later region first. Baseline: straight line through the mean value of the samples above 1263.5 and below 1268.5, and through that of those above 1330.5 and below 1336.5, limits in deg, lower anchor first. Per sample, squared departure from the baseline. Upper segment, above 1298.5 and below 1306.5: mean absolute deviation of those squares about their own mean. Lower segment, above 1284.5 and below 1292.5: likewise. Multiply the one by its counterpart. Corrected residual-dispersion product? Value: 0.54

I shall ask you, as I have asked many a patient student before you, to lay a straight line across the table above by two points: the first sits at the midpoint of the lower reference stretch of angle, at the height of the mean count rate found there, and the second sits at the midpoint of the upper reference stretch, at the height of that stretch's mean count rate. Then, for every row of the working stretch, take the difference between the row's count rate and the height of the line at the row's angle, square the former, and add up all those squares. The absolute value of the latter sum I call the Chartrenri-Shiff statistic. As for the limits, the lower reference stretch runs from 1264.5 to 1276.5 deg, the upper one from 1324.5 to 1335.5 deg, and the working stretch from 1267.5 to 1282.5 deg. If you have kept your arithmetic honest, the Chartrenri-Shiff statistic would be 21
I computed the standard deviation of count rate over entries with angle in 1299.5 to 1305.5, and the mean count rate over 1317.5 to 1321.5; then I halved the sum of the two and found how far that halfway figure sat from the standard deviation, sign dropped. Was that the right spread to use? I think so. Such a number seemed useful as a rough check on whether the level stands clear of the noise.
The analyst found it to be 14.3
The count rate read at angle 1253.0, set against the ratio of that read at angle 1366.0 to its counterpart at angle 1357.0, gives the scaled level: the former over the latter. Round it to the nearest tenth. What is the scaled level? 26.4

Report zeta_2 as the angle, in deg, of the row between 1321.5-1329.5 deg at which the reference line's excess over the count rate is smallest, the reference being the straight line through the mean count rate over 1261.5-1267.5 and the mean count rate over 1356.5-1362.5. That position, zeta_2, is 1322.0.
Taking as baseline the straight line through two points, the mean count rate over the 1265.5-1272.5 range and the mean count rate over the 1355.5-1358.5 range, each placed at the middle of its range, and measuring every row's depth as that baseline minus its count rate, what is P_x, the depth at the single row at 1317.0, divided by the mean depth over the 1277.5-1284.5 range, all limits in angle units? -2.1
